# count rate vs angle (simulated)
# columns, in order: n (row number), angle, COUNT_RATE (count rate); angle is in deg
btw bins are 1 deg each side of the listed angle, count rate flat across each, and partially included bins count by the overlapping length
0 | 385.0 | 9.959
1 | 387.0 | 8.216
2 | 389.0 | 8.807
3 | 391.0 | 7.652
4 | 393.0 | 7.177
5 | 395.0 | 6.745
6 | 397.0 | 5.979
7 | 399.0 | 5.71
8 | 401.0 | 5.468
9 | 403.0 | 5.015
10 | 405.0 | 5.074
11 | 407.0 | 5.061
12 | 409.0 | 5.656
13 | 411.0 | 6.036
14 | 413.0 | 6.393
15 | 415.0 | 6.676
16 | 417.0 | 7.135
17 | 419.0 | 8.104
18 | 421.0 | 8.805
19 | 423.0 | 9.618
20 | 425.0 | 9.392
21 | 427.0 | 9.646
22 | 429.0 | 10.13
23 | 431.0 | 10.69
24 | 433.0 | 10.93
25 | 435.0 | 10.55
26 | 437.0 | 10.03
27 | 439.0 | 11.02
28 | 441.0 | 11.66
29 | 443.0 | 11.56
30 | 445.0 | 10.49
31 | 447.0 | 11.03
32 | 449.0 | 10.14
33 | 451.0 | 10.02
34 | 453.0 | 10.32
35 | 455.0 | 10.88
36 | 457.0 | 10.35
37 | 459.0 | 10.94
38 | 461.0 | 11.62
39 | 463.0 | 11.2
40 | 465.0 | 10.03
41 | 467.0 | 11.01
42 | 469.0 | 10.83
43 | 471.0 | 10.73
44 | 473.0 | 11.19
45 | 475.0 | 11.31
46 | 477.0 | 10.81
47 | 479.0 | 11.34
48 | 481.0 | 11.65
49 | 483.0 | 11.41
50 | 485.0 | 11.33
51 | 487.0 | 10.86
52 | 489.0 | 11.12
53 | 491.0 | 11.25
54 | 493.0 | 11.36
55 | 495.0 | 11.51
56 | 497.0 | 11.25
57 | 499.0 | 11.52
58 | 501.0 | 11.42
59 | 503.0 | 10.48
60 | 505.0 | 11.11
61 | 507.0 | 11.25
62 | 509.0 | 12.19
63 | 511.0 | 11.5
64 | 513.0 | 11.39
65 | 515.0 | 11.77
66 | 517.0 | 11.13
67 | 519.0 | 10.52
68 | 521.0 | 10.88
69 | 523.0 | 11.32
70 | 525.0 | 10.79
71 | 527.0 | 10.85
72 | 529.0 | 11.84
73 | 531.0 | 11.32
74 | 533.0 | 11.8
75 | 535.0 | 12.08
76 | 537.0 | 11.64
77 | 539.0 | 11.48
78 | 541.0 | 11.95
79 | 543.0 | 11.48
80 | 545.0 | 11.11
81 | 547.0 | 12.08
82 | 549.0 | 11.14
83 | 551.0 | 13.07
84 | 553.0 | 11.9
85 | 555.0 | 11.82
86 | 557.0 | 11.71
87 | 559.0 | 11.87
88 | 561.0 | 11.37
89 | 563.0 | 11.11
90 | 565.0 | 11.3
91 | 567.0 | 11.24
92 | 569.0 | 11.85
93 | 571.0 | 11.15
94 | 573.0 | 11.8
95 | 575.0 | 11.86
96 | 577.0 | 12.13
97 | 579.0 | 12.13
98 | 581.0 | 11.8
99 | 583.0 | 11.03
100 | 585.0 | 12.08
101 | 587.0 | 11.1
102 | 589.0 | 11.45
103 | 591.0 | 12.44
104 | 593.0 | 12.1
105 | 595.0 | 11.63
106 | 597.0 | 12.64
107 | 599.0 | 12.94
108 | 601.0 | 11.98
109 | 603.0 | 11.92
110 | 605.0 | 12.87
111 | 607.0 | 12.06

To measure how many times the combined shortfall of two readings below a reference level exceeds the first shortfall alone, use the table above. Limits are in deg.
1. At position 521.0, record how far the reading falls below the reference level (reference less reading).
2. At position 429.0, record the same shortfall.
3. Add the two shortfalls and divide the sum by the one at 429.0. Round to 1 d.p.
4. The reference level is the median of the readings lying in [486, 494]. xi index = 1.3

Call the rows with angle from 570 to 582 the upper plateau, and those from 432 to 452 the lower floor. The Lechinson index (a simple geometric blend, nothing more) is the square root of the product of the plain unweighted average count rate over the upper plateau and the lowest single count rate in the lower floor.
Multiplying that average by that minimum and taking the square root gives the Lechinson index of 10.9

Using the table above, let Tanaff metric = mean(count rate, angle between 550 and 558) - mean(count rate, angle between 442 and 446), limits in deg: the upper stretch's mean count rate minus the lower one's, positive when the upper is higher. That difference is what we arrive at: 1.10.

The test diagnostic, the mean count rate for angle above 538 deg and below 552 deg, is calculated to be 11.8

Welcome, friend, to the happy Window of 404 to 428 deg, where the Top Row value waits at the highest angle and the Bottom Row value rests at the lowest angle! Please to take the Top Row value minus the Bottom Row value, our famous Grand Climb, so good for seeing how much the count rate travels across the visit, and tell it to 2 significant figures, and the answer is 4.6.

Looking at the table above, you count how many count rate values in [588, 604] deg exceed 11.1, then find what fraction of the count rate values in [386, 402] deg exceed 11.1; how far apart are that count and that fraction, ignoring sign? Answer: 8.0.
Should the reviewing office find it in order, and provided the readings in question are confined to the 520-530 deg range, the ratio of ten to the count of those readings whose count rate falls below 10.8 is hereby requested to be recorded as 10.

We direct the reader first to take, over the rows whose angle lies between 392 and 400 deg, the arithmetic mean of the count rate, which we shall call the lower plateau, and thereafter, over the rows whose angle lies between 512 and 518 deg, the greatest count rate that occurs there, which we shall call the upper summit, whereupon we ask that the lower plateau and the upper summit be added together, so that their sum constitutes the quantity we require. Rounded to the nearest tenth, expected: 18.2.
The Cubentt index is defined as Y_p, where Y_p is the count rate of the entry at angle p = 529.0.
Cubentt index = 11.84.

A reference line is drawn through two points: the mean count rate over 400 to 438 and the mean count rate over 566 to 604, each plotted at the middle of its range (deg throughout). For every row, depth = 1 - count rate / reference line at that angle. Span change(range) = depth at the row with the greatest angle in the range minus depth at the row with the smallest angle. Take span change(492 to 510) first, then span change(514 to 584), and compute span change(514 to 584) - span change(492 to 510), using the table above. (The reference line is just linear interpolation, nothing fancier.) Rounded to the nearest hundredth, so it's 0.26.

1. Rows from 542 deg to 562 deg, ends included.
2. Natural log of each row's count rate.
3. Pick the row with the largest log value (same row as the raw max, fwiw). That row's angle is 551.0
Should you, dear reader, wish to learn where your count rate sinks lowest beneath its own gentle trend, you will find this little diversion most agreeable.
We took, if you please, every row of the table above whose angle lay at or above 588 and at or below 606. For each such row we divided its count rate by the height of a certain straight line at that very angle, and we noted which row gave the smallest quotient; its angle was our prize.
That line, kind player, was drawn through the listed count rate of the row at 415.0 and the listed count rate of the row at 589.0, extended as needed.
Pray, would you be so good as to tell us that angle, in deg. 589.0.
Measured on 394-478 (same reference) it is 407.0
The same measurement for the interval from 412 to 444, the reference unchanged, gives 413.0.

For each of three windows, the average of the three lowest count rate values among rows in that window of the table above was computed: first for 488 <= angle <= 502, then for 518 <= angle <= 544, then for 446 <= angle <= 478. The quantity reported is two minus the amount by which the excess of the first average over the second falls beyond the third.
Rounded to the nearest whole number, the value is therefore 12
